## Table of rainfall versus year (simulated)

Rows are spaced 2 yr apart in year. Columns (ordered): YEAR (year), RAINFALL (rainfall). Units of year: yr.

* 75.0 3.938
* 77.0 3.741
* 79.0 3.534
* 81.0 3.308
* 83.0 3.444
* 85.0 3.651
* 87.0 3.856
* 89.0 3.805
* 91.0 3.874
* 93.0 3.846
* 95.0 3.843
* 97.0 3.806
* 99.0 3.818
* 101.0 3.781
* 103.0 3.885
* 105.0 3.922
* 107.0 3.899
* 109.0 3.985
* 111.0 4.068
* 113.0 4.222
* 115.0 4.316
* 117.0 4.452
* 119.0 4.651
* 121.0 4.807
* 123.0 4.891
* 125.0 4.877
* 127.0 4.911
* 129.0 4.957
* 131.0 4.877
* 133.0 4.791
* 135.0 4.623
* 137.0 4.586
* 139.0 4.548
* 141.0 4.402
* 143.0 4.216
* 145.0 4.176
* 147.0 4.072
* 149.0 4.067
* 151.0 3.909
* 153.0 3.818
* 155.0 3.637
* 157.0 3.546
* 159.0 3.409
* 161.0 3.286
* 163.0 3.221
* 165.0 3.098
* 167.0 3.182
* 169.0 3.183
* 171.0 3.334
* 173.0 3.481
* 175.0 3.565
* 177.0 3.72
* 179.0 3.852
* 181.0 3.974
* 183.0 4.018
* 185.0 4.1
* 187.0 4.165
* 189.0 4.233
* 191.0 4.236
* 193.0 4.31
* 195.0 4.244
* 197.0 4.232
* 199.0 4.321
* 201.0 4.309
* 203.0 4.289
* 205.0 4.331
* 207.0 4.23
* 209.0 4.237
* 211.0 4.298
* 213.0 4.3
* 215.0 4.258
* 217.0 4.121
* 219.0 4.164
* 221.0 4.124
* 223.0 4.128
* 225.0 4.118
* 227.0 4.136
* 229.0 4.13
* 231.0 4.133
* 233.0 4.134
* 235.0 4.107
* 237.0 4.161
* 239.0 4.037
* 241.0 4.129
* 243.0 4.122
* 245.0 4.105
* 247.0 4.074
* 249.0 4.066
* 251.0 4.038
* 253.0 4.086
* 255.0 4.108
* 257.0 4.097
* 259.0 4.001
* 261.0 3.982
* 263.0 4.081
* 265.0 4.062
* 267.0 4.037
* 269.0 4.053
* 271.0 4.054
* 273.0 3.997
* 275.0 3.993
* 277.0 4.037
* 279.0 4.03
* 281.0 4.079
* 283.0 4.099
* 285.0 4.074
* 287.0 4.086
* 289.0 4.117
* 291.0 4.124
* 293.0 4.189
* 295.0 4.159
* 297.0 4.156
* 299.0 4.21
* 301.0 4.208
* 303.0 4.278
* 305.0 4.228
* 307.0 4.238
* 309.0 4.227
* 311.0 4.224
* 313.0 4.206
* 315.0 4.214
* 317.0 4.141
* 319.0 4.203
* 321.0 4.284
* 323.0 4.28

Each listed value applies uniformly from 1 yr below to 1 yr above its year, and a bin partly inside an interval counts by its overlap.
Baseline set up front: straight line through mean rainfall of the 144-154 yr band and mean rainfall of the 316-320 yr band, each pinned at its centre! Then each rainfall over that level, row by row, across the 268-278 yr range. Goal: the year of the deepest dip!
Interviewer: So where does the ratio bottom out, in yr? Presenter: 275.0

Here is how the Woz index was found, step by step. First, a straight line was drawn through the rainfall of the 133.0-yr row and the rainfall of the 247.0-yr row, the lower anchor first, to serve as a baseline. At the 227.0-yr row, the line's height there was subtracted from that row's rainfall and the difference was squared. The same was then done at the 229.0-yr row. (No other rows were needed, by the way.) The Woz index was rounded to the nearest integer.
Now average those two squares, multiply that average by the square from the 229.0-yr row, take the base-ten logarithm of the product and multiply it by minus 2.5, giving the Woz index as 12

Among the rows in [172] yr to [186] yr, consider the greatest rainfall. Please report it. 4.1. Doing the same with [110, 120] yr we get 4.651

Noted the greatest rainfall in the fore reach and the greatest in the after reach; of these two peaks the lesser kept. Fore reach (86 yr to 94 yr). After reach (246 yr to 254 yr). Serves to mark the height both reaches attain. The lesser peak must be 3.87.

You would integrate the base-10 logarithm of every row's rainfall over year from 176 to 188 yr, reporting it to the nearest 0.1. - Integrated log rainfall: 7.2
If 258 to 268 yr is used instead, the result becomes 6.1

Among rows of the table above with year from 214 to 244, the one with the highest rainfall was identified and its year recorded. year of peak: 215.0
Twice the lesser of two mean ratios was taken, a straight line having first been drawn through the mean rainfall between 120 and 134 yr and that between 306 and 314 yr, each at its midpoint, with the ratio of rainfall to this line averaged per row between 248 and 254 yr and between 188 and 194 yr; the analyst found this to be 1.83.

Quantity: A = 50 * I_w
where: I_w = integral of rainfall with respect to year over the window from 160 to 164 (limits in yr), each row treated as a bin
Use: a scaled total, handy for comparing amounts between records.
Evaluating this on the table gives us 651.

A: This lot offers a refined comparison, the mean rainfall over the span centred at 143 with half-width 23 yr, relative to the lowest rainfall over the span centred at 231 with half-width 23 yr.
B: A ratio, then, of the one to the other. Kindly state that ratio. 1.0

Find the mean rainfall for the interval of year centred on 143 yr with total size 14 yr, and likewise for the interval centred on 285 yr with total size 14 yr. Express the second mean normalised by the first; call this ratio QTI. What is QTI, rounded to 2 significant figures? 0.95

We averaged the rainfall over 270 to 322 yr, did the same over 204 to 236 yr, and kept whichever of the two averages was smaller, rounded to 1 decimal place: 4.1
